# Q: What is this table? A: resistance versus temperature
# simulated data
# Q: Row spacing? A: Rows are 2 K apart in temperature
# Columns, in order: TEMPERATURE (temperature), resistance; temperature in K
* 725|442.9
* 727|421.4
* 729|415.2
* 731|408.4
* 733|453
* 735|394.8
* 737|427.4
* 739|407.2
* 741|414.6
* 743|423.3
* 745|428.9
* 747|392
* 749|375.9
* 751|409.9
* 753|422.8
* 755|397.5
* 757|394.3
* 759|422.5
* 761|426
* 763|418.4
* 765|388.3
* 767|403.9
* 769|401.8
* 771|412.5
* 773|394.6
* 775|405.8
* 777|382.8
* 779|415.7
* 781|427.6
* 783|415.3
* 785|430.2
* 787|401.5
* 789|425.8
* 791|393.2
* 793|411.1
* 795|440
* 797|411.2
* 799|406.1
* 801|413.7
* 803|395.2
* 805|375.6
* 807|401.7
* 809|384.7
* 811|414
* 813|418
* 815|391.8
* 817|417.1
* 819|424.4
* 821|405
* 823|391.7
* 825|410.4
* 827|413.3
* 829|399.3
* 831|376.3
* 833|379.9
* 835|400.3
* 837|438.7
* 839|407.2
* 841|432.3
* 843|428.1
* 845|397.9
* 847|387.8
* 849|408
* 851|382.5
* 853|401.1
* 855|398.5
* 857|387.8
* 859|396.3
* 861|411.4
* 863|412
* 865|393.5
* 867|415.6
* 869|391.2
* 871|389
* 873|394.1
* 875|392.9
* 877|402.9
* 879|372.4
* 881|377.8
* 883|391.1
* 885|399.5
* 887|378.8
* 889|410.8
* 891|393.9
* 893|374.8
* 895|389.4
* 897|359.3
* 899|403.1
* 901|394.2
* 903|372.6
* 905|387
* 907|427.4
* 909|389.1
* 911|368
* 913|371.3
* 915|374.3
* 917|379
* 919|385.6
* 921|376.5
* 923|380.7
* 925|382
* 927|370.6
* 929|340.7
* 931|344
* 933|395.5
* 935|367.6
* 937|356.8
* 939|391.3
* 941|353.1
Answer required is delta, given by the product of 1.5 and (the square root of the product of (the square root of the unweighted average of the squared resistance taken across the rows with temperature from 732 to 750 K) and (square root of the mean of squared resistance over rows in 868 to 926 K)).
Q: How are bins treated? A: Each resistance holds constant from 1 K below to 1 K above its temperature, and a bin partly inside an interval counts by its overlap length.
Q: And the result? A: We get 600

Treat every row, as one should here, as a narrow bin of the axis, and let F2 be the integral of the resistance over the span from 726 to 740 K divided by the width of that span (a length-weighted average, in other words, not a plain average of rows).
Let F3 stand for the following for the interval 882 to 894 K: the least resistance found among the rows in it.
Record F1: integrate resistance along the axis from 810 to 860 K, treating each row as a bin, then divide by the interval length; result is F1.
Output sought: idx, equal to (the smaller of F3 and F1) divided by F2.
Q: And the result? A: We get 0.896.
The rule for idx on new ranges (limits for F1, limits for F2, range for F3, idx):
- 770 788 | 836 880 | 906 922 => 0.916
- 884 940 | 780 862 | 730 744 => 0.938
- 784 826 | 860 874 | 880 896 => 0.935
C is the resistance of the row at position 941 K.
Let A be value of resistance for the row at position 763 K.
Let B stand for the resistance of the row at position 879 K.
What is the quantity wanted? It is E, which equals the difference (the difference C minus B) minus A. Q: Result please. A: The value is -438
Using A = 418.4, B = 372.4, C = 353.1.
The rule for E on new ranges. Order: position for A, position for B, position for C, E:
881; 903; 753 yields -328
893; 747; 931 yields -423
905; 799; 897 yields -434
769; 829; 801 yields -387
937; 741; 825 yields -361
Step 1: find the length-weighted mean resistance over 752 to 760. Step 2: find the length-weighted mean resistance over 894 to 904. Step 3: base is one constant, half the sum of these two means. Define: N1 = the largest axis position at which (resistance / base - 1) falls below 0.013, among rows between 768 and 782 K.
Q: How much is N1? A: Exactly 777 K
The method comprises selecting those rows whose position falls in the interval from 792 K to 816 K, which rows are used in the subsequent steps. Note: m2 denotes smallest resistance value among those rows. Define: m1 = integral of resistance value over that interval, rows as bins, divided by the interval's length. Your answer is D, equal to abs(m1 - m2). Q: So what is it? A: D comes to 29.7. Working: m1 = 405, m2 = 375.6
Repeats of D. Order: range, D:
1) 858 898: 33.0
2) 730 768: 35.1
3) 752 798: 27.8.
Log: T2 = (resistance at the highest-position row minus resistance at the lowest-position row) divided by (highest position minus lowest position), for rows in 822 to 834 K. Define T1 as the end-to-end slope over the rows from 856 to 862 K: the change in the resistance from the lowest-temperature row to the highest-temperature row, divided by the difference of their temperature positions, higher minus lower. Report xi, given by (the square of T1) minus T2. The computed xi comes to 36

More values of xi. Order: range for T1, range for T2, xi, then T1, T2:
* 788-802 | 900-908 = -5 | -1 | 6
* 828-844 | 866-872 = 11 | 2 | -7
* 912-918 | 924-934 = 2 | 2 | 2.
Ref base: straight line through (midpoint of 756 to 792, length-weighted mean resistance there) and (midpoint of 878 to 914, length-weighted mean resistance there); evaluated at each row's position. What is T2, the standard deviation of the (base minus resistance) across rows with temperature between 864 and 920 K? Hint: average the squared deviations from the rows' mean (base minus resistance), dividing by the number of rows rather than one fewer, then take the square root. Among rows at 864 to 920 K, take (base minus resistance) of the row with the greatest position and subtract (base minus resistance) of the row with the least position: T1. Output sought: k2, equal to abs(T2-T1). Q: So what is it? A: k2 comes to 16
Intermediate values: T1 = -2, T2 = 14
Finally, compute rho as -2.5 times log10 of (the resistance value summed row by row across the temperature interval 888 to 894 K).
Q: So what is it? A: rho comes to -7.68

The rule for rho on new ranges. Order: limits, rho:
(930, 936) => -7.61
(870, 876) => -7.68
